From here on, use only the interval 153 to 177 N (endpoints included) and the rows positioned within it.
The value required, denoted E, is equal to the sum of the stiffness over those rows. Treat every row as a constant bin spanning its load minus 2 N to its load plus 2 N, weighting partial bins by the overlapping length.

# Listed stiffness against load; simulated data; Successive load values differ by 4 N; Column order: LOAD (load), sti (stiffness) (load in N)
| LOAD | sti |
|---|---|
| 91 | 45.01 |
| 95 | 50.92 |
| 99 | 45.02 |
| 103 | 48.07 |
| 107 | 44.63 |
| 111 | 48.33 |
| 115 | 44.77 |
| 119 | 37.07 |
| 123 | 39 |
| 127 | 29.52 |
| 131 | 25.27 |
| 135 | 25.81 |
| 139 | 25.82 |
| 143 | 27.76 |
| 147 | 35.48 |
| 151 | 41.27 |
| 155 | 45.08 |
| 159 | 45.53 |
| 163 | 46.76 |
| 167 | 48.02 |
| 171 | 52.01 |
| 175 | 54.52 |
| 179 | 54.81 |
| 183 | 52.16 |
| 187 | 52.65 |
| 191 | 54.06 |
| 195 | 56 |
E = 292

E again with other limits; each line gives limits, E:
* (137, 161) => 221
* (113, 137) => 201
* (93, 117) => 282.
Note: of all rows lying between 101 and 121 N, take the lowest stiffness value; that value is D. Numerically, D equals 37.07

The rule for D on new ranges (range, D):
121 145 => 25.27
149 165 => 41.27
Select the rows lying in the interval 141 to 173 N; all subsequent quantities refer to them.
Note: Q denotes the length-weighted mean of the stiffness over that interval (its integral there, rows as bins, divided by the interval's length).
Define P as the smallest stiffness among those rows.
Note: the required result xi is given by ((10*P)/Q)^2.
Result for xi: 42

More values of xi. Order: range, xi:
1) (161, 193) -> 81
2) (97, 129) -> 49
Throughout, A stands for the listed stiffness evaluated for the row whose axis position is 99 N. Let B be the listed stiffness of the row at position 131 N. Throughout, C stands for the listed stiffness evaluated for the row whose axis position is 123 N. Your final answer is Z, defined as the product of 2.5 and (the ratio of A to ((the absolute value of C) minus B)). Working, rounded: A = 45.02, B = 25.27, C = 39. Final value 8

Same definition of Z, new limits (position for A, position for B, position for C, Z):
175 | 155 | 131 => -7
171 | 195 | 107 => -11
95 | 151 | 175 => 10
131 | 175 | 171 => -25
